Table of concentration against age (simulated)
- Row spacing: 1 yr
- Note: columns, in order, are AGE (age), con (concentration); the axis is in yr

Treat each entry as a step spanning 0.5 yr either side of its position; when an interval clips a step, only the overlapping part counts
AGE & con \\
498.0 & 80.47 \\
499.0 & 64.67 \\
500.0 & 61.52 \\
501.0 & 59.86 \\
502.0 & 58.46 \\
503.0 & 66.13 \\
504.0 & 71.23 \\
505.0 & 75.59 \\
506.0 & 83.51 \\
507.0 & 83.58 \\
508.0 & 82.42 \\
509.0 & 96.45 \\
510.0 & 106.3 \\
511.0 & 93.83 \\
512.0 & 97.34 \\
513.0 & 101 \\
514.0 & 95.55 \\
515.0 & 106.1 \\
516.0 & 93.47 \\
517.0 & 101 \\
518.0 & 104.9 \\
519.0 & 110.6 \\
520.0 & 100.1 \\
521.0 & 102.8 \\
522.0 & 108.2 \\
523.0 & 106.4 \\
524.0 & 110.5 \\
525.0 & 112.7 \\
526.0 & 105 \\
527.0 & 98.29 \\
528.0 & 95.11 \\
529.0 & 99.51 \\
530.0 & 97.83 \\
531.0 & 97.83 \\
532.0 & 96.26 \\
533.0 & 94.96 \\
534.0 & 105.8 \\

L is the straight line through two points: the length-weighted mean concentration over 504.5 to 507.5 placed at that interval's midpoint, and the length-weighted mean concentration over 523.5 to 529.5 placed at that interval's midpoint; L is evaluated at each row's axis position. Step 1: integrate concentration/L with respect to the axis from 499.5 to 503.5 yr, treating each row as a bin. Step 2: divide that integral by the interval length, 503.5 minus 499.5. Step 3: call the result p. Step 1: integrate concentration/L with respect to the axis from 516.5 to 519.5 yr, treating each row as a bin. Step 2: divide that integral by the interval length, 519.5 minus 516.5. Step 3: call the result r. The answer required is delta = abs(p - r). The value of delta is 0.31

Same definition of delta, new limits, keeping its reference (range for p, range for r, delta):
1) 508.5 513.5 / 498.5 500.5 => 0.29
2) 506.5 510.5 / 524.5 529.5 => 0.12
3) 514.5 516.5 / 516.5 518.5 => 0.01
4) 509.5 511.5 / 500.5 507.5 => 0.26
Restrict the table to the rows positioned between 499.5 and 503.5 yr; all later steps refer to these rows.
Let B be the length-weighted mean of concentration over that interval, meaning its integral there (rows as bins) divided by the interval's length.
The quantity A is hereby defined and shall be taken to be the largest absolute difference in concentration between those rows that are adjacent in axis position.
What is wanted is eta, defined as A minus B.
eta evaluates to -54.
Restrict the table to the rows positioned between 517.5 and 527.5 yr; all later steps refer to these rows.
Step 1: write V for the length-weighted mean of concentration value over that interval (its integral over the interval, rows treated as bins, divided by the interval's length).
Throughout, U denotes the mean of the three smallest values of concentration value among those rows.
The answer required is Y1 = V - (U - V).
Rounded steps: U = 100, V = 106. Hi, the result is 112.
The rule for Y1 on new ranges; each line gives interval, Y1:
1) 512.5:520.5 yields 107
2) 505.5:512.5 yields 101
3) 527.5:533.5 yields 98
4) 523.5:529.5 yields 109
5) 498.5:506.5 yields 75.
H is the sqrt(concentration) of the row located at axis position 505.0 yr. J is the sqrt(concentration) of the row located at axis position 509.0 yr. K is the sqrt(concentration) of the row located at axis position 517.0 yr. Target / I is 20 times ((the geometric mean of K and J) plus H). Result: 373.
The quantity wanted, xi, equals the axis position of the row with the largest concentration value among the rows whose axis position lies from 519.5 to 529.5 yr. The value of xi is 525.0 yr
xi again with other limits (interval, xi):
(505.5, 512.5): 510.0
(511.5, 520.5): 519.0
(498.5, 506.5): 506.0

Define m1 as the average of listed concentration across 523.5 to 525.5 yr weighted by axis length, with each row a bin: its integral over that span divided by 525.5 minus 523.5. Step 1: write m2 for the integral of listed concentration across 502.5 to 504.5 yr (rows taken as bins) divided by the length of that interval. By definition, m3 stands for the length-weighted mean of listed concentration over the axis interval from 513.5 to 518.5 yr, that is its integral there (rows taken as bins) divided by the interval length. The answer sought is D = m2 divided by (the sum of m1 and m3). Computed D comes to 0.32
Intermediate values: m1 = 112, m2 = 69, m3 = 100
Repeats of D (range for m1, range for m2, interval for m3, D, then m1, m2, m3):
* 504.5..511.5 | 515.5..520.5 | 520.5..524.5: 0.52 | 89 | 102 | 107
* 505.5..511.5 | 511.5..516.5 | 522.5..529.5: 0.51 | 91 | 99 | 104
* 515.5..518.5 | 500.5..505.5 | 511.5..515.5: 0.33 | 100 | 66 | 100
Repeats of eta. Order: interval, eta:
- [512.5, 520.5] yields -89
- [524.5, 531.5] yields -93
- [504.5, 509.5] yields -70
